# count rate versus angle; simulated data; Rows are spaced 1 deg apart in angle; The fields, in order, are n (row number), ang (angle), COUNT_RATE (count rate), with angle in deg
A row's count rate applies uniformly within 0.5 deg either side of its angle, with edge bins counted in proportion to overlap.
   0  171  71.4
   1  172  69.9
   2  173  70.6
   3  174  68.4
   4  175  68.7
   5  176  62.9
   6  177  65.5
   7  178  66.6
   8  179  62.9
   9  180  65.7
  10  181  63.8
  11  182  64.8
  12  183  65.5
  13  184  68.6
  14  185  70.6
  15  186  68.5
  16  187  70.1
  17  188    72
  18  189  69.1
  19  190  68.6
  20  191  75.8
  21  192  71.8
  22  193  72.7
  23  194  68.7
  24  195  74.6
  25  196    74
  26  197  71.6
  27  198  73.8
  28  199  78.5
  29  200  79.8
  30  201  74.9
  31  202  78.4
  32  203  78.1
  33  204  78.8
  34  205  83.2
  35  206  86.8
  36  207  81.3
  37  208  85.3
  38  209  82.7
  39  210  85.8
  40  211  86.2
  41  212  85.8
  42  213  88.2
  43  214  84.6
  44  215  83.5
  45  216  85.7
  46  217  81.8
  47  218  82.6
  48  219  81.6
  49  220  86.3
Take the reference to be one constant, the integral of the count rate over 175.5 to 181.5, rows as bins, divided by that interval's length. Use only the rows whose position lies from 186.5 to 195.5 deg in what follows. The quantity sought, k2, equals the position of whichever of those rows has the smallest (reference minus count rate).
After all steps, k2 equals 191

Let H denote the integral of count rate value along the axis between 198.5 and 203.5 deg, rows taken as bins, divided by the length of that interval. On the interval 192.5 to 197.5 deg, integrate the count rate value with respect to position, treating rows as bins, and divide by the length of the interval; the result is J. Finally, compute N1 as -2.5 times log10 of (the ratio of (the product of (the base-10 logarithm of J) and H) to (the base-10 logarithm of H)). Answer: -4.71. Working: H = 78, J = 72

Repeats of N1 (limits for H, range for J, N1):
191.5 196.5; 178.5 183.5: -4.62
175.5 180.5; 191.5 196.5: -4.56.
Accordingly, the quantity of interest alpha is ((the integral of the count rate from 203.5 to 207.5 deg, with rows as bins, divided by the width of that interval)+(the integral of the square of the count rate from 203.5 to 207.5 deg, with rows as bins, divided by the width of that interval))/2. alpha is 3451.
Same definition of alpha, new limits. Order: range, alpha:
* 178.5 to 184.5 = 2161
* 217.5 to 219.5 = 3411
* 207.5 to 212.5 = 3669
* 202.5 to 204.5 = 3116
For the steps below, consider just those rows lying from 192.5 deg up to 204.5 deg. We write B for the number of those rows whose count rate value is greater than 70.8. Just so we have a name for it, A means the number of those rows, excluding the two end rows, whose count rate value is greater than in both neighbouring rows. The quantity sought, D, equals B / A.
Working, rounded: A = 3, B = 11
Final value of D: 3.7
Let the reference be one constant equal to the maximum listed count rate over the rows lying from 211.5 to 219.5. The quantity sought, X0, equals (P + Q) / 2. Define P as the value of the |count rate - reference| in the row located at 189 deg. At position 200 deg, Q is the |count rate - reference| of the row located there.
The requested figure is 14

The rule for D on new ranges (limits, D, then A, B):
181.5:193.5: 1.3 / 3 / 4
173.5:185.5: 0.0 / 3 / 0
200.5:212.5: 3.0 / 4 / 12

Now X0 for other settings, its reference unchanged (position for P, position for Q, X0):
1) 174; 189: 19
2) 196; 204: 12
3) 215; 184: 12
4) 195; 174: 17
